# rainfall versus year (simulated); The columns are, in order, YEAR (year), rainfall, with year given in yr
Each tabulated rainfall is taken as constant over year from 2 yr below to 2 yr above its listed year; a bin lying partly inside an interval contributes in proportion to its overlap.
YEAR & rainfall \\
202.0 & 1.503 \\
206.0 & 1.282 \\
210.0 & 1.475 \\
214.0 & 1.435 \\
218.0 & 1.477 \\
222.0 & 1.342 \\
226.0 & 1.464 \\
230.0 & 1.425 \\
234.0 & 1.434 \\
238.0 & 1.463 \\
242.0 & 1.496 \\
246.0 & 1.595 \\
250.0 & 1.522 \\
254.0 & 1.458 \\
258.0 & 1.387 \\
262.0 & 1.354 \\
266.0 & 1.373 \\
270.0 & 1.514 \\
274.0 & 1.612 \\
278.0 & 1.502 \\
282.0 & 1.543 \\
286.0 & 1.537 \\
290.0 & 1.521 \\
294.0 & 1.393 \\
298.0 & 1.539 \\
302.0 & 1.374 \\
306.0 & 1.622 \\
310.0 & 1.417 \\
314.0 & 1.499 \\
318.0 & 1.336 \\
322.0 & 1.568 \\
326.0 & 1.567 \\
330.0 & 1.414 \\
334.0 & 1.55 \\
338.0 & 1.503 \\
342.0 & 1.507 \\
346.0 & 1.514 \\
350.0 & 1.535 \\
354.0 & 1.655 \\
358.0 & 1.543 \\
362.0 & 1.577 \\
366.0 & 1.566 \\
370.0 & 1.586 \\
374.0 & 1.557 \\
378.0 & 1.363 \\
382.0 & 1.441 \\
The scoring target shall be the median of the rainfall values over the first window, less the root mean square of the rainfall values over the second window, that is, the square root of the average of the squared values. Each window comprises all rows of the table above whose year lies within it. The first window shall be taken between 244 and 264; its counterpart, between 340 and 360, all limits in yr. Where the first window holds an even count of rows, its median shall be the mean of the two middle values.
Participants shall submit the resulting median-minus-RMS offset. -0.094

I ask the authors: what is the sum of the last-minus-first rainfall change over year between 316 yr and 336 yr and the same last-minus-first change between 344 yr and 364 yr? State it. 0.28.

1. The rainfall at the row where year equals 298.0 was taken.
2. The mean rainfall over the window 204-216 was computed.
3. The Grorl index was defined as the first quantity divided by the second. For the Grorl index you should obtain 1.10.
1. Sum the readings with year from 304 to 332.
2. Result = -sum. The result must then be -10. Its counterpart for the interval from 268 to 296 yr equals -11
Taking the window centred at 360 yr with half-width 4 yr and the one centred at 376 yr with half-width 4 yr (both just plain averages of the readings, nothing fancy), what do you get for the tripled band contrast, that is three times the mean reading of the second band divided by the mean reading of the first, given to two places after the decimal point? 2.81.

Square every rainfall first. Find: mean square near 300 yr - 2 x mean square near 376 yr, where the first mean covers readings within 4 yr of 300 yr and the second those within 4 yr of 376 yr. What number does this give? -2.15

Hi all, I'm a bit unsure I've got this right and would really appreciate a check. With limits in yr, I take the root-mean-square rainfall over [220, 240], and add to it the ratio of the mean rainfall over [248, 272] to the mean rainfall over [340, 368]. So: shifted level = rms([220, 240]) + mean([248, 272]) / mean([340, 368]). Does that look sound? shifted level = 2.35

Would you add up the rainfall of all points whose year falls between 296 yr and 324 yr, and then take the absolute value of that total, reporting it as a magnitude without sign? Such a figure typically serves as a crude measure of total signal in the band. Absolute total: 10.4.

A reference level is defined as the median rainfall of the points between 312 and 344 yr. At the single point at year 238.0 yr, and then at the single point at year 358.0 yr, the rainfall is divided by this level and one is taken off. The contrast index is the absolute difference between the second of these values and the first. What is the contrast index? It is 0.053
